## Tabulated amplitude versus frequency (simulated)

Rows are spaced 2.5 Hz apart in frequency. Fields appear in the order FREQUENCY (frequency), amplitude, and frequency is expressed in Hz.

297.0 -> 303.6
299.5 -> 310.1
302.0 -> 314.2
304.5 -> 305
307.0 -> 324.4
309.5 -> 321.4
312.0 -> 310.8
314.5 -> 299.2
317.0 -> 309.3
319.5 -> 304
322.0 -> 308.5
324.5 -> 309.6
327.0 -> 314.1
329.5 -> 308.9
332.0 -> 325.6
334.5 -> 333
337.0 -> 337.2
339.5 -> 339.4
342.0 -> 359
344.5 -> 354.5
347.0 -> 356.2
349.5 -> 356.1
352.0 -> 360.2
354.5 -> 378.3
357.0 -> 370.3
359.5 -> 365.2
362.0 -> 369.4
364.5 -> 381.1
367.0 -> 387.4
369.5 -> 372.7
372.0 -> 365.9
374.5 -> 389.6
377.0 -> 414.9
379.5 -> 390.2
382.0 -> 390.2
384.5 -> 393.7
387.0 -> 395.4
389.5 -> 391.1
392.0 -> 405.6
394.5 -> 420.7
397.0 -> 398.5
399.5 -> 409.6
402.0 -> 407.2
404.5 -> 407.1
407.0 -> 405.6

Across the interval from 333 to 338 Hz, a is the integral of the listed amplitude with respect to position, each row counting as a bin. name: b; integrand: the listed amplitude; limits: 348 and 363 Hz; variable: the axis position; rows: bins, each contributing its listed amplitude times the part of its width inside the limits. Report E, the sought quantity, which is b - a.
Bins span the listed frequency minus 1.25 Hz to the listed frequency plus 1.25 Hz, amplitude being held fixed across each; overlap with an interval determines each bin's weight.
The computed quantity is 3823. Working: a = 1673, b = 5495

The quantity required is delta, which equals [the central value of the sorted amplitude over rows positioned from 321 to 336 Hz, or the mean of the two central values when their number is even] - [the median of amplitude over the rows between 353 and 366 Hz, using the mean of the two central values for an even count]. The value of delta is -58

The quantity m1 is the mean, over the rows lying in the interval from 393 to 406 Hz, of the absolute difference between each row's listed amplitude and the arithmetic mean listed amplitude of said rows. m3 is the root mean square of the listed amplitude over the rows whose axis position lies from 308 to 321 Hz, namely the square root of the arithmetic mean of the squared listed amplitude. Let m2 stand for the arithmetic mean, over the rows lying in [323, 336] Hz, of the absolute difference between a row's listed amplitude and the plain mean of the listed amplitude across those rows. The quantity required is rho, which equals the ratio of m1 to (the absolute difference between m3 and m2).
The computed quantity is 0.017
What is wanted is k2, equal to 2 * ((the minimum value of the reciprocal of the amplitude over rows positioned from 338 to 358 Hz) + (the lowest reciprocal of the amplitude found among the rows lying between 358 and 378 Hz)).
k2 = 0.0101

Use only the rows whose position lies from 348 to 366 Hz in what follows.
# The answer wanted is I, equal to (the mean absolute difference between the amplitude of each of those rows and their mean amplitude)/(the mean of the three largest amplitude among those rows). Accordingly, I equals 0.019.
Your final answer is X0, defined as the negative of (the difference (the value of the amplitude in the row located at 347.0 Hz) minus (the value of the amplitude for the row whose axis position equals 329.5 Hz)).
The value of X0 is -47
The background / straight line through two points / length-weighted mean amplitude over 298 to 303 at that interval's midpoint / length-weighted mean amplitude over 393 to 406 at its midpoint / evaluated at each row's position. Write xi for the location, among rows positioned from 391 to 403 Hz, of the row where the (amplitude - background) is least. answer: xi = 397.0 Hz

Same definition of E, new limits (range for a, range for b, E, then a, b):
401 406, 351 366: 3533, 2035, 5568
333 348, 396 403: -2354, 5191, 2837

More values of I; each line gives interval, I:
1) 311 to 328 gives 0.012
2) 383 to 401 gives 0.021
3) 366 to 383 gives 0.026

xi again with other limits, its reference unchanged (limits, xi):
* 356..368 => 359.5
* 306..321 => 319.5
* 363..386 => 372.0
